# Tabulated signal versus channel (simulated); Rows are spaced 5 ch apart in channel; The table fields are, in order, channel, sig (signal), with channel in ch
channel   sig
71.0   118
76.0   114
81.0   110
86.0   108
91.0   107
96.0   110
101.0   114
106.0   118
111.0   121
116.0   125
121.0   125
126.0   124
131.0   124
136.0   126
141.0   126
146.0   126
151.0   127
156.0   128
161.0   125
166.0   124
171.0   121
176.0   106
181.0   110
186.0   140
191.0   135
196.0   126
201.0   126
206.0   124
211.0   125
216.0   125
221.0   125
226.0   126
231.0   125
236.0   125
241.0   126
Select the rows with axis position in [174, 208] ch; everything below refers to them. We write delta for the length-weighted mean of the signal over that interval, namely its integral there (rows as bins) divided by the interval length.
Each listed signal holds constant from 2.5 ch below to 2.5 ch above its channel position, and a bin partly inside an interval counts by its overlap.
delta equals 124.1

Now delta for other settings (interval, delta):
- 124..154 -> 125.6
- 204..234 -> 125.0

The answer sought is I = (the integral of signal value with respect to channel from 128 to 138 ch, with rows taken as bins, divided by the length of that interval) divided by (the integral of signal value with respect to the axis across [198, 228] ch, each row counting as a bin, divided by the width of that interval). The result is 1.00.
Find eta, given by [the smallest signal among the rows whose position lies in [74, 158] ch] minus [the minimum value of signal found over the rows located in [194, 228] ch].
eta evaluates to -17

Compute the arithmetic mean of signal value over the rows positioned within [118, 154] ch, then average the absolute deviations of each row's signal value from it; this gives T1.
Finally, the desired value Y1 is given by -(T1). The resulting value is -0.9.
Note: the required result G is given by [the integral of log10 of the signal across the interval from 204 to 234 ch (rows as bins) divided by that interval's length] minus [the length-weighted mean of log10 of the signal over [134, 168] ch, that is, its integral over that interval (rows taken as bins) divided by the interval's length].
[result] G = 0.00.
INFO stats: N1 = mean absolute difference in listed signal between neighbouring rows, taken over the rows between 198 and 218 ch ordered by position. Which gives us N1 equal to 1.0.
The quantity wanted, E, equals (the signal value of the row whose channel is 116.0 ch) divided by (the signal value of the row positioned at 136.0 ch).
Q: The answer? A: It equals 0.99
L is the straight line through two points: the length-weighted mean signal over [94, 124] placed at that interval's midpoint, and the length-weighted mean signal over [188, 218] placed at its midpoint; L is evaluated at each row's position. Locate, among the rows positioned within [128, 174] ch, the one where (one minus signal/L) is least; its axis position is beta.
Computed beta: 156.0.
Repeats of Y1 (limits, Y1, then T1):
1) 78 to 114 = -4.4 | 4.4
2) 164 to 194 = -10.3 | 10.3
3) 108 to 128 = -1.4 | 1.4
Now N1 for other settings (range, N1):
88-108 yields 3.7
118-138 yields 1.0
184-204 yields 4.7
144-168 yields 1.5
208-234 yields 0.5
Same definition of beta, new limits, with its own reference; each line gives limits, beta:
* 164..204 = 186.0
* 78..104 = 101.0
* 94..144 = 116.0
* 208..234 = 211.0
